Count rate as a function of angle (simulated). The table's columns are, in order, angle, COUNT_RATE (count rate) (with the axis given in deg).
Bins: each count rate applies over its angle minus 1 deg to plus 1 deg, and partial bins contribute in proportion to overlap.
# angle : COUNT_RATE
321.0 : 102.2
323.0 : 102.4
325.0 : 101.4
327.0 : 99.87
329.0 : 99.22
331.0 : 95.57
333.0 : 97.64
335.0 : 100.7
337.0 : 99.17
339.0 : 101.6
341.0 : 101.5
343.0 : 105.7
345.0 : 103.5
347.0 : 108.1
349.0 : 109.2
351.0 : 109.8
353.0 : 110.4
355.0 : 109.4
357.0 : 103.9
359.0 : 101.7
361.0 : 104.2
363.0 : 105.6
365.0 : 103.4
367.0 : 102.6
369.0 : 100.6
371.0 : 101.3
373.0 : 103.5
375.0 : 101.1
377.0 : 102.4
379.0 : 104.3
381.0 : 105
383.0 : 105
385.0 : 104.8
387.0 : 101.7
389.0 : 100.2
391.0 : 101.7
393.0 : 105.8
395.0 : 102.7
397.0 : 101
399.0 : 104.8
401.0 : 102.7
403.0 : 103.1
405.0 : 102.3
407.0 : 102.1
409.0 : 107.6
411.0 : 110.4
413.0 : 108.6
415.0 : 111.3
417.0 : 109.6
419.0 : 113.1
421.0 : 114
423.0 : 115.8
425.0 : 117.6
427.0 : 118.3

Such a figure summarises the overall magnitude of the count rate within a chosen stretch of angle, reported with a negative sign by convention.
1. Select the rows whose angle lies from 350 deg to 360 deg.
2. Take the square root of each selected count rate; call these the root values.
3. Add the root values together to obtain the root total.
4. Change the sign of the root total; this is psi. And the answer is -51.7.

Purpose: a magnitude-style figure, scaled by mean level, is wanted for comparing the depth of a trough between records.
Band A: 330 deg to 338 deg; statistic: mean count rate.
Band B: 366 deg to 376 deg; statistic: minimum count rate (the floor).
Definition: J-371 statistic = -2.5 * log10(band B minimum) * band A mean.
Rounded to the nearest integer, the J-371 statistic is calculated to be -492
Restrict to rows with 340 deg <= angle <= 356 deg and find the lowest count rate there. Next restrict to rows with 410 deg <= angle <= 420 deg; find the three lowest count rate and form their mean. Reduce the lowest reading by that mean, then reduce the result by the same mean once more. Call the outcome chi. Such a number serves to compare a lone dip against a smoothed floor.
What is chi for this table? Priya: -118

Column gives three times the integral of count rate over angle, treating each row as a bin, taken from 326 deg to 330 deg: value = 1195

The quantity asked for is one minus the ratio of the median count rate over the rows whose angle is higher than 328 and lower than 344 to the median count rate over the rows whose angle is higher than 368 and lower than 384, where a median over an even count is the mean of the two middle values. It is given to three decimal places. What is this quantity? 0.029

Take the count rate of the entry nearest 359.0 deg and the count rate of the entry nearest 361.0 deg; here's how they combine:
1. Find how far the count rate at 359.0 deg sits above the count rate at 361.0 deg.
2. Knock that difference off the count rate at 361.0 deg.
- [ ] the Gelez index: 106.7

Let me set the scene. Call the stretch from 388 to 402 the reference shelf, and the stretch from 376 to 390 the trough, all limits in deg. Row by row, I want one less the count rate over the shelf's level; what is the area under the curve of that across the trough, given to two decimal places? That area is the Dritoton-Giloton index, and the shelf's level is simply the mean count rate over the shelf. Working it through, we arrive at -0.09 deg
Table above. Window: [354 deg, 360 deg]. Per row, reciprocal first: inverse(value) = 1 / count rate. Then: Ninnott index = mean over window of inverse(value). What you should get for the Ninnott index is 0.0095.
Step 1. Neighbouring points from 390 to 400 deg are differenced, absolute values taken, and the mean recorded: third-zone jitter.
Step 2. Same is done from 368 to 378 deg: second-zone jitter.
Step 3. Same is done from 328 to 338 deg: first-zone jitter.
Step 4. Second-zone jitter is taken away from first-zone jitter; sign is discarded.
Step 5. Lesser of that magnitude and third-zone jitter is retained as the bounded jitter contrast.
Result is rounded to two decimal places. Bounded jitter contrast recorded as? 0.93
